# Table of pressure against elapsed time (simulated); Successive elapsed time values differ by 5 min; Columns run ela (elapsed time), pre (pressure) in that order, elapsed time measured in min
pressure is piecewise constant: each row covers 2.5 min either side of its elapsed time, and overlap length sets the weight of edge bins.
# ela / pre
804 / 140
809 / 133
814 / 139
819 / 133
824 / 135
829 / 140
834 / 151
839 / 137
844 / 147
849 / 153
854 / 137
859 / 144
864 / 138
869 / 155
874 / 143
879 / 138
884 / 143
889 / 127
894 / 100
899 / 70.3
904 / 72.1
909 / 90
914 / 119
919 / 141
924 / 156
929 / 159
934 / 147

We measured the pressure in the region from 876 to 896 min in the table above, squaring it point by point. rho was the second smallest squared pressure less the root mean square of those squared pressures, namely -760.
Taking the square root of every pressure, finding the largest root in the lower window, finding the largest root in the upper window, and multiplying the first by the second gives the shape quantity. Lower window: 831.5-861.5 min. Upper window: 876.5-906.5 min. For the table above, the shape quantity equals 148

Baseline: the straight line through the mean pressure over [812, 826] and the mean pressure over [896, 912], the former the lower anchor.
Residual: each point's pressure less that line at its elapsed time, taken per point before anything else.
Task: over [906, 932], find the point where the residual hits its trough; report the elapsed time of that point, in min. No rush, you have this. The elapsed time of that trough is 909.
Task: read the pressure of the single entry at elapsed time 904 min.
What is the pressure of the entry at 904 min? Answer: 72.1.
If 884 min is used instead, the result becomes 143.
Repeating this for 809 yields 133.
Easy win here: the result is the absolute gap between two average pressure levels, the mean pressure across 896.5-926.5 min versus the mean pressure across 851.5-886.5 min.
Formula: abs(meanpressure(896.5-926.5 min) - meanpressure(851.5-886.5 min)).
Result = 35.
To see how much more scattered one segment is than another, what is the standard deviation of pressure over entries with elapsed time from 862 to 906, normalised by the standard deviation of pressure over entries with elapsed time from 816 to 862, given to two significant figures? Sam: 4.4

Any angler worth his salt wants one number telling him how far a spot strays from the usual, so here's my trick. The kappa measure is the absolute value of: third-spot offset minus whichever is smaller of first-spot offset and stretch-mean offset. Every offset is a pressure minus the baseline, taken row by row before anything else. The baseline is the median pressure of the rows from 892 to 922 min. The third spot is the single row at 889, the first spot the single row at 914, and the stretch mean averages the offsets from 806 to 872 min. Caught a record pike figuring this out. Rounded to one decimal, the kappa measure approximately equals 8.0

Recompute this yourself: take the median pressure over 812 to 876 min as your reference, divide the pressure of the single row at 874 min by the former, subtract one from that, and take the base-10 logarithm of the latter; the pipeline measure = -1.67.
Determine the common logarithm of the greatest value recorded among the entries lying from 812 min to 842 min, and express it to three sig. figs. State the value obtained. 2.18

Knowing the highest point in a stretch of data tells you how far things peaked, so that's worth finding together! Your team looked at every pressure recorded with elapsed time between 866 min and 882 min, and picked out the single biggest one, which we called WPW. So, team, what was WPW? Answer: 155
